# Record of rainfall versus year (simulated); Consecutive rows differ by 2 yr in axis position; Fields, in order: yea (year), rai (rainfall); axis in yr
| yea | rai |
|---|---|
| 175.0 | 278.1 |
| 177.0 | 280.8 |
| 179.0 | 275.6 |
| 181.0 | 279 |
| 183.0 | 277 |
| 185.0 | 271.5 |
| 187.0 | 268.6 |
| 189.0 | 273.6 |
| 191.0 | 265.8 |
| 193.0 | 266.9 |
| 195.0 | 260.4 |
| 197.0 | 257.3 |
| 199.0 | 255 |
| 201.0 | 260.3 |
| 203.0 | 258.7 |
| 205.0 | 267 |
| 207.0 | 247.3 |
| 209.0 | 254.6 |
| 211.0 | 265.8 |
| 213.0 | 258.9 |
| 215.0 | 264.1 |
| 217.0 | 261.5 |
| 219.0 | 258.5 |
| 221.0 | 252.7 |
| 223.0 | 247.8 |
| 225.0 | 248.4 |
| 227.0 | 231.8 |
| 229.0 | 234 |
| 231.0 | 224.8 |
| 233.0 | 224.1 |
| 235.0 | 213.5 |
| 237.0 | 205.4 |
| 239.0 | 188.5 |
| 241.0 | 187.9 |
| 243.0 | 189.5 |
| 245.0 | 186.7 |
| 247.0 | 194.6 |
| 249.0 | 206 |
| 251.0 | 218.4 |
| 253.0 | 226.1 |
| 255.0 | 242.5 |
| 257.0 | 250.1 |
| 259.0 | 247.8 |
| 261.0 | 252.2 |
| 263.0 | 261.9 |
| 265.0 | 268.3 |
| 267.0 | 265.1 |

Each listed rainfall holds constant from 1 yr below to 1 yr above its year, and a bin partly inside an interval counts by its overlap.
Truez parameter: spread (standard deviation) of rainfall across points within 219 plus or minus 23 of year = 24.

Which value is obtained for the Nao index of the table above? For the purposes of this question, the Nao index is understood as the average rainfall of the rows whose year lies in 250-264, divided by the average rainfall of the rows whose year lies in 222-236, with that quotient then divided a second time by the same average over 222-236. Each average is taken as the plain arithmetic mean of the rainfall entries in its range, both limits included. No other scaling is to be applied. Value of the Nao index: 0.0045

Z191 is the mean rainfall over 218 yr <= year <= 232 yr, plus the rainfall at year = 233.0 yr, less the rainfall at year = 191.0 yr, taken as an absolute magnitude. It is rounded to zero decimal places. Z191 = 201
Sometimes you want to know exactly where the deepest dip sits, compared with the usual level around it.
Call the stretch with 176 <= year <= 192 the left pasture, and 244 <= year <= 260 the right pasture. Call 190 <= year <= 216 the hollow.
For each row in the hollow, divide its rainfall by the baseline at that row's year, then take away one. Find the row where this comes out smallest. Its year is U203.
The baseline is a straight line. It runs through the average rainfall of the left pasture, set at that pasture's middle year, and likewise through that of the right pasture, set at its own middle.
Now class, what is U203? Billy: 207.0 yr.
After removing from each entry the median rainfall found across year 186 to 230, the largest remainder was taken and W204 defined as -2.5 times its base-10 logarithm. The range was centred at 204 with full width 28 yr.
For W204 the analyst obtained -2.3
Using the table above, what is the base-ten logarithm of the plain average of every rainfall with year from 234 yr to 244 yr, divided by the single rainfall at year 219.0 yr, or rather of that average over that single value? -0.118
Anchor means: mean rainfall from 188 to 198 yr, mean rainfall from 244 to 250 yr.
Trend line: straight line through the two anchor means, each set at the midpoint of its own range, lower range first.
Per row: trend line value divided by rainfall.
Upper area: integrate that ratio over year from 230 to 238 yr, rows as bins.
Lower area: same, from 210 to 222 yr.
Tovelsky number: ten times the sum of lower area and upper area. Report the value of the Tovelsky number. 187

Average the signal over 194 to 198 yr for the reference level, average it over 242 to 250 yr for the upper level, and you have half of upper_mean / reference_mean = 0.38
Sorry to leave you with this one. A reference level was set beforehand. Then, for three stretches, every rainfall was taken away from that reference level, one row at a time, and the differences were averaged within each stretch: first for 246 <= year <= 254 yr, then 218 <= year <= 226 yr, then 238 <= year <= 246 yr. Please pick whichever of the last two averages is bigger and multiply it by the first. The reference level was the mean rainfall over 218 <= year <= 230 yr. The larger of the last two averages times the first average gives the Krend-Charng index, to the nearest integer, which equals 1966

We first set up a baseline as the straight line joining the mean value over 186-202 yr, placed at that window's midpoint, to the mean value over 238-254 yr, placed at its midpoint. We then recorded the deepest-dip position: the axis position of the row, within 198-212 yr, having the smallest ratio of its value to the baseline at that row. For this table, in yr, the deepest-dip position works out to 199.0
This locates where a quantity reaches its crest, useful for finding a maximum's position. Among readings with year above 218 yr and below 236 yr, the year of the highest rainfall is 219.0 yr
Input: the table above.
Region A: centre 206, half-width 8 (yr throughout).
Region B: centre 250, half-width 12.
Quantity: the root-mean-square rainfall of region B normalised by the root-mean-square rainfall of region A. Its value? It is 0.84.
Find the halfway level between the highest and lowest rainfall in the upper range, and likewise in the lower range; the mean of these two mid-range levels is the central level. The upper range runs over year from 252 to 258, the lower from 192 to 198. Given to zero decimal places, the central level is 250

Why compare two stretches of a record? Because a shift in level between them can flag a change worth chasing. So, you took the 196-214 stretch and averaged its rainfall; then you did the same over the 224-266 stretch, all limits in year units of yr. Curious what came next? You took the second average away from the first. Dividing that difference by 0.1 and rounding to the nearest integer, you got 344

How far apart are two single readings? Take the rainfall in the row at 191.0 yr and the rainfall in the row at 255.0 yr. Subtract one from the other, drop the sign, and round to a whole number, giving 23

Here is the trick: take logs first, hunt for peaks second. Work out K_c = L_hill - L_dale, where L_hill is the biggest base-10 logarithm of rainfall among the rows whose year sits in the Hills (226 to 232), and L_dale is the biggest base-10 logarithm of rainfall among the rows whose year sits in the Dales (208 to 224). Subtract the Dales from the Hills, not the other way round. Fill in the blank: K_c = -0.06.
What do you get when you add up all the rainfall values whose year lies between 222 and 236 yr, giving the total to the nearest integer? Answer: 1624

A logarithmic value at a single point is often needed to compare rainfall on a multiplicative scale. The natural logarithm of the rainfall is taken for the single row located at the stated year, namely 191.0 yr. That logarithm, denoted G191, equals 5.58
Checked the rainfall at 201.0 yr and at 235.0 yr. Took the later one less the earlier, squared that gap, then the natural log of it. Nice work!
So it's 7.7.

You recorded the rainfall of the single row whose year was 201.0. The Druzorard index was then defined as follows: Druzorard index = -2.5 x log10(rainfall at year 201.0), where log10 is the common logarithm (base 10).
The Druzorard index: -6.04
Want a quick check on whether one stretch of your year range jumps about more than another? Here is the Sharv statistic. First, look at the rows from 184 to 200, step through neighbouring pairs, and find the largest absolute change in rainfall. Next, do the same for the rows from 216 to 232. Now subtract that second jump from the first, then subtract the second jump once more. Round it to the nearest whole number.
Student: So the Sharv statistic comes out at -25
